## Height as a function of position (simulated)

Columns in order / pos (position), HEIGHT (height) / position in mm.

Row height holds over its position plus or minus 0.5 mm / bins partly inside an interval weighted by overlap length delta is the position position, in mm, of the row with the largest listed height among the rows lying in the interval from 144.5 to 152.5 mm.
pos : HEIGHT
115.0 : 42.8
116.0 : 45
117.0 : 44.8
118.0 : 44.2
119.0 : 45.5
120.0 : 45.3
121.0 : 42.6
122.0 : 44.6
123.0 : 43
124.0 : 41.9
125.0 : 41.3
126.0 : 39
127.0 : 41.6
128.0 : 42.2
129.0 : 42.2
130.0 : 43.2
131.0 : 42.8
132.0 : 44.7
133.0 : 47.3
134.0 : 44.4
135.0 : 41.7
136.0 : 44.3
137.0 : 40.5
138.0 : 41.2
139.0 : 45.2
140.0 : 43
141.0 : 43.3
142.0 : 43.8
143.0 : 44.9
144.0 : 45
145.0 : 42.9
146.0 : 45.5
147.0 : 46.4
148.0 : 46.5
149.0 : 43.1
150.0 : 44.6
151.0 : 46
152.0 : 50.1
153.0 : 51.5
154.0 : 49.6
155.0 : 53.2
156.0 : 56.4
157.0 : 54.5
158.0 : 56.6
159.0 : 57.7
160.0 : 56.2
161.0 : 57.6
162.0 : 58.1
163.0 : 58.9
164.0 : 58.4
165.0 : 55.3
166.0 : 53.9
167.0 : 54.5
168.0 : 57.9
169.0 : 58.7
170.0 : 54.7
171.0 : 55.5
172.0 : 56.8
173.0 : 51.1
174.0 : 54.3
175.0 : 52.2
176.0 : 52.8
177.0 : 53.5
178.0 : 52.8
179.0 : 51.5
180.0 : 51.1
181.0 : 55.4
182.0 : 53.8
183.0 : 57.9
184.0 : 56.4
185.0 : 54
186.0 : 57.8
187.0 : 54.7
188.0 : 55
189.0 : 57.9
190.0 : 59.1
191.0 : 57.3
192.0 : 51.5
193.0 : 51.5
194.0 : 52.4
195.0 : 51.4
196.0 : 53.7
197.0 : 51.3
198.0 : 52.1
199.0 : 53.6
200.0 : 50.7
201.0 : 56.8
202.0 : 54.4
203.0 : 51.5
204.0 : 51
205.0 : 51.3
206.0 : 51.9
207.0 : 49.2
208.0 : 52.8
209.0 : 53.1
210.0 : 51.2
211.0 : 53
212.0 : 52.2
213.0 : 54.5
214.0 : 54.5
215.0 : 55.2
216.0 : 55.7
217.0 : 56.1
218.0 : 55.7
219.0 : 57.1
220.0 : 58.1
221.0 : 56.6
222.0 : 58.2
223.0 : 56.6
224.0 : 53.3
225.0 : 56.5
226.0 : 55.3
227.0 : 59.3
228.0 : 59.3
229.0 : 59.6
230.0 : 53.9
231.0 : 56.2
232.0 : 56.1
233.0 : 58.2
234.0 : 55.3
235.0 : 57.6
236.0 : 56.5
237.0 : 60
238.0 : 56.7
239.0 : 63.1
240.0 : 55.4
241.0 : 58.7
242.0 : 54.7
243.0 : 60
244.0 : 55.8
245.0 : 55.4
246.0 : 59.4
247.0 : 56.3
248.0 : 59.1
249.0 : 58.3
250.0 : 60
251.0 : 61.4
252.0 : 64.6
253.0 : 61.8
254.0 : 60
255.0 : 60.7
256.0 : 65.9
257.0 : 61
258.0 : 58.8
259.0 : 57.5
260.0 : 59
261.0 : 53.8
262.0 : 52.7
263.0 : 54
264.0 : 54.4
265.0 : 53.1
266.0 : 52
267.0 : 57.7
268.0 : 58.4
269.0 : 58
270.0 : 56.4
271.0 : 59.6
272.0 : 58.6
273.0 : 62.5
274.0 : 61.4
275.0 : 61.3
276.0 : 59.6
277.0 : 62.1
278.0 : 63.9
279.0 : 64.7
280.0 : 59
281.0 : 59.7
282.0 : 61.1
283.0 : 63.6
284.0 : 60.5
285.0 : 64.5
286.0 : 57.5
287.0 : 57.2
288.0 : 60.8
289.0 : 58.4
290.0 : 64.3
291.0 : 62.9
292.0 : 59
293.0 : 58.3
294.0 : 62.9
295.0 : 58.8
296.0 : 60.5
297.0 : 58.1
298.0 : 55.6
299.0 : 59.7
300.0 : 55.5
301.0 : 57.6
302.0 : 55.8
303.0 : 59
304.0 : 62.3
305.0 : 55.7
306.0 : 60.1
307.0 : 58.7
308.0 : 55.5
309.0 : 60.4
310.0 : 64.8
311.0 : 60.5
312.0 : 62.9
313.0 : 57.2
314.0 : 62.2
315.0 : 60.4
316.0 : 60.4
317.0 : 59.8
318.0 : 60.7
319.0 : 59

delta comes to 152.0 mm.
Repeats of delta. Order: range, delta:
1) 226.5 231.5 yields 229.0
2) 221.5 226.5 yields 222.0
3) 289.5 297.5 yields 290.0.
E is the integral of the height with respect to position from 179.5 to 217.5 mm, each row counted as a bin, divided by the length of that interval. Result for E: 53.8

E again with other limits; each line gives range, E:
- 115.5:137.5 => 43.3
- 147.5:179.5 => 53.6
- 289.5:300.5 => 59.6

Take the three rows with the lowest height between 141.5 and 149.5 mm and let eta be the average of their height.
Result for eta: 43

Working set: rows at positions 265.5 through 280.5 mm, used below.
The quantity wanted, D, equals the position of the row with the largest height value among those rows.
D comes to 279.0 mm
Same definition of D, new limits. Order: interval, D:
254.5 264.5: 256.0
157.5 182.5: 163.0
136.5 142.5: 139.0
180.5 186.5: 183.0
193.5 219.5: 219.0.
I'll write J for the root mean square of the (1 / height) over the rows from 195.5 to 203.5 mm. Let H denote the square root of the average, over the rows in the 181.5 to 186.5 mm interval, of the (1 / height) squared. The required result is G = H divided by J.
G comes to 0.95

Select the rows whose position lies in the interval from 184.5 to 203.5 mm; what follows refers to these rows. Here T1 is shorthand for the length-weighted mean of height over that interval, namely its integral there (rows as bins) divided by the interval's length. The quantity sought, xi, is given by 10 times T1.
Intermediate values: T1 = 54.0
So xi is 540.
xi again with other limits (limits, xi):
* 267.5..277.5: 598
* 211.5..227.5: 559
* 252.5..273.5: 579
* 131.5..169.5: 496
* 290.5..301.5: 590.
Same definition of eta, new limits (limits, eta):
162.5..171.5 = 54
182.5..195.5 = 51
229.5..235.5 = 55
